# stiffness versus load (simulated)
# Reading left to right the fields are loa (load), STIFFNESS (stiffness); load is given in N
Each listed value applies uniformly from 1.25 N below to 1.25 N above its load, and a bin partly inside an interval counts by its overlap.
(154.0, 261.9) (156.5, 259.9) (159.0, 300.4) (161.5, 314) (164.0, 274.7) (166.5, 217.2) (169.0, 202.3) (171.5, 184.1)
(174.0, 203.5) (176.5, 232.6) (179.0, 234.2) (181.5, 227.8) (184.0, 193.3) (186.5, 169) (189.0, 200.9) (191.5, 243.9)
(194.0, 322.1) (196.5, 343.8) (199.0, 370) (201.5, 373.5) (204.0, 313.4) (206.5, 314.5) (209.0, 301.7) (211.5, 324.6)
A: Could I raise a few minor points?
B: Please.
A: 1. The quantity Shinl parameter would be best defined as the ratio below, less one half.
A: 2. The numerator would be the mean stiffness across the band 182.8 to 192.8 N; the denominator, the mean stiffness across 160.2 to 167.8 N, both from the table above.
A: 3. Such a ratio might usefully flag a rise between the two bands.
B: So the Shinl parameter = 0.25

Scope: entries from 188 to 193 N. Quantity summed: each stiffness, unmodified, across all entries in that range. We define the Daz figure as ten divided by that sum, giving 0.022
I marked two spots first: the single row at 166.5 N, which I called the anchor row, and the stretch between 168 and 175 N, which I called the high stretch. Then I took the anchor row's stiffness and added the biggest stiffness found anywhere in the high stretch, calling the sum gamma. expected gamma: 421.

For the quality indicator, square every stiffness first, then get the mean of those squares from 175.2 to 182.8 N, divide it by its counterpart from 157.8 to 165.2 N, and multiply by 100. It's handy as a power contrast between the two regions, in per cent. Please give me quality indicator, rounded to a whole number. 61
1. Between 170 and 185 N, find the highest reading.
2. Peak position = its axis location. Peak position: 179.0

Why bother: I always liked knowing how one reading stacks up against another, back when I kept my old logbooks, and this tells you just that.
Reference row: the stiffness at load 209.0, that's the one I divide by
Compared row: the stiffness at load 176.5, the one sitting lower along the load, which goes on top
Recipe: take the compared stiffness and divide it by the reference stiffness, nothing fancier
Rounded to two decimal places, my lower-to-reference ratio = 0.77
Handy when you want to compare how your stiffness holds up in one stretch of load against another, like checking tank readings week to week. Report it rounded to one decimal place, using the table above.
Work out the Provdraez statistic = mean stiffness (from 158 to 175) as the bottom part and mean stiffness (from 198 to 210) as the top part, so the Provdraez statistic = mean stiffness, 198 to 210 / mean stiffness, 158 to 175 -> 1.4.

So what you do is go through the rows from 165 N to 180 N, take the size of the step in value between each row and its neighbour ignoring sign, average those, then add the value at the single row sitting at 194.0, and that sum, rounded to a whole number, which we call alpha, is 339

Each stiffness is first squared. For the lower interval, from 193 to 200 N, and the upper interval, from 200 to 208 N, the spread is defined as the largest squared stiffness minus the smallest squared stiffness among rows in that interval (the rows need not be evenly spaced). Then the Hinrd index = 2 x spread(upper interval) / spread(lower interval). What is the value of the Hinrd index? 2.5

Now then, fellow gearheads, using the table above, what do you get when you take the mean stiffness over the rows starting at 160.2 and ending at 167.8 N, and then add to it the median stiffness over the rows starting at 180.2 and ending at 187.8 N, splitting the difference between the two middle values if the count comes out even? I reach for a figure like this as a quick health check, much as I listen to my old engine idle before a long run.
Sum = 462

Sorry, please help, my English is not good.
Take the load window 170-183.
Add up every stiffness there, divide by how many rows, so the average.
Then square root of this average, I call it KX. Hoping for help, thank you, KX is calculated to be 14.7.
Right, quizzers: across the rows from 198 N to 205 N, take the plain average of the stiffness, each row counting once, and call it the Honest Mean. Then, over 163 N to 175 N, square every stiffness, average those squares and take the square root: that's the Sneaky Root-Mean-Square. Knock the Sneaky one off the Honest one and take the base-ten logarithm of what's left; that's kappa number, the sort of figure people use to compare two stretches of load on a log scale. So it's 2.13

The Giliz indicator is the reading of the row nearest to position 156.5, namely 259.9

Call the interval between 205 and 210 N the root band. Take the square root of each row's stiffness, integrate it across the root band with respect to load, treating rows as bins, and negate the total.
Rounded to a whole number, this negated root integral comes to -88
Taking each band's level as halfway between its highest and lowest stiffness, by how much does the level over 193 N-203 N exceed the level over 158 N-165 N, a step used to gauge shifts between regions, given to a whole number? 53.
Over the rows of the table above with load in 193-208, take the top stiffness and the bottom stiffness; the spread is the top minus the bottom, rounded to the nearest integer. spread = 60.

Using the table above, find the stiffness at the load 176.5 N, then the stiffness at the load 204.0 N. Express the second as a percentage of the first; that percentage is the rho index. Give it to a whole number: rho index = 135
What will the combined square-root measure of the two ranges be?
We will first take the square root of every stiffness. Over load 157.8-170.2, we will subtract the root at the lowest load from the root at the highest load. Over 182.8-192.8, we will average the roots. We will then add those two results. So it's 11.1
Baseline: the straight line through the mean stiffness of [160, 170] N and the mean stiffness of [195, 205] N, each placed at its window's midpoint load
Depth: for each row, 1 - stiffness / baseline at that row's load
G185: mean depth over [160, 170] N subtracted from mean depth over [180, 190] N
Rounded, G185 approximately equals 0.36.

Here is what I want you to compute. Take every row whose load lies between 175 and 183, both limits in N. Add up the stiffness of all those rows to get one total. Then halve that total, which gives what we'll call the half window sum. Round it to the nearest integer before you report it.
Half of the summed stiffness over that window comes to 347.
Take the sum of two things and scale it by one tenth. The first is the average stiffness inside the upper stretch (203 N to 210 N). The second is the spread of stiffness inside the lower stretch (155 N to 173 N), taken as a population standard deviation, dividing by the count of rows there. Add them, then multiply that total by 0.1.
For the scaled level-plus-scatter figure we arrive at 35.6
